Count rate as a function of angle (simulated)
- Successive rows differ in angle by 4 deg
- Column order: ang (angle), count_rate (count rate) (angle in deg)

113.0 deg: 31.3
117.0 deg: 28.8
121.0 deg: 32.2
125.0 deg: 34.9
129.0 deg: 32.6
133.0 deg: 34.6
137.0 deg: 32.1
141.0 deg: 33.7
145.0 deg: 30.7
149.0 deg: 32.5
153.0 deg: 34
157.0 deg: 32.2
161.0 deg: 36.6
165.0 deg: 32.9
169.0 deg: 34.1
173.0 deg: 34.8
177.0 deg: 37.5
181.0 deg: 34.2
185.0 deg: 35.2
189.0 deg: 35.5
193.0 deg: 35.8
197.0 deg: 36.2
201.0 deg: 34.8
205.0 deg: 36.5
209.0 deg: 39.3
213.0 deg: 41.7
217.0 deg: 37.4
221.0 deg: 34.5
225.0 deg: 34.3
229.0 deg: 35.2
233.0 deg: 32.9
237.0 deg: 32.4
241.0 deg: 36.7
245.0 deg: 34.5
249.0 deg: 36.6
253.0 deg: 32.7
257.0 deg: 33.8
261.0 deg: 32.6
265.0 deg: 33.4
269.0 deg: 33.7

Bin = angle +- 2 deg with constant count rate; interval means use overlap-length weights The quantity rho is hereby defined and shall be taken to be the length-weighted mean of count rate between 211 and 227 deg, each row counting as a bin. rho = 37.0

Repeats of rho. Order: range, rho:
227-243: 34.3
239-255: 35.1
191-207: 35.8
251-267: 33.1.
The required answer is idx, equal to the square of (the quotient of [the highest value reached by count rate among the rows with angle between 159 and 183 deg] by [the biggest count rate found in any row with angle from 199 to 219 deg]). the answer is 0.81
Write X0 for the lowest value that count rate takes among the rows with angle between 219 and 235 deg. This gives 32.9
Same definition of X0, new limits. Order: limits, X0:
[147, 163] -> 32.2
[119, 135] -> 32.2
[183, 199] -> 35.2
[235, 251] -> 32.4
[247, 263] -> 32.6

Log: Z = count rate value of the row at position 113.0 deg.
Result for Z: 31.3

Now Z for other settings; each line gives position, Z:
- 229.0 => 35.2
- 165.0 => 32.9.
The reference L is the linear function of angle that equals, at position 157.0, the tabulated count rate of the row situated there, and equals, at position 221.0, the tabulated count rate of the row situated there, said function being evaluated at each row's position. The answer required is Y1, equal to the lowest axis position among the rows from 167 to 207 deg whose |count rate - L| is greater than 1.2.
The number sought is 169.0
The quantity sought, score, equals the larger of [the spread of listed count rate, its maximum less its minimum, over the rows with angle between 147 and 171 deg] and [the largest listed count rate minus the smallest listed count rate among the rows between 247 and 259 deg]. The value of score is 4.40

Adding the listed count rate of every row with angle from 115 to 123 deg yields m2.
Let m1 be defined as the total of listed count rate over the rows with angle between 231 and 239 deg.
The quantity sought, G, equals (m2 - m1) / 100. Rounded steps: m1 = 65.3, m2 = 61.0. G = -0.04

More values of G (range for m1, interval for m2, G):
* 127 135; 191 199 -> 0.05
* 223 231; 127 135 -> -0.02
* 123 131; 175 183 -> 0.04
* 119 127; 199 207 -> 0.04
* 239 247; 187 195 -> 0.00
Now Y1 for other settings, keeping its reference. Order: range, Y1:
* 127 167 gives 129.0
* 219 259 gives 233.0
